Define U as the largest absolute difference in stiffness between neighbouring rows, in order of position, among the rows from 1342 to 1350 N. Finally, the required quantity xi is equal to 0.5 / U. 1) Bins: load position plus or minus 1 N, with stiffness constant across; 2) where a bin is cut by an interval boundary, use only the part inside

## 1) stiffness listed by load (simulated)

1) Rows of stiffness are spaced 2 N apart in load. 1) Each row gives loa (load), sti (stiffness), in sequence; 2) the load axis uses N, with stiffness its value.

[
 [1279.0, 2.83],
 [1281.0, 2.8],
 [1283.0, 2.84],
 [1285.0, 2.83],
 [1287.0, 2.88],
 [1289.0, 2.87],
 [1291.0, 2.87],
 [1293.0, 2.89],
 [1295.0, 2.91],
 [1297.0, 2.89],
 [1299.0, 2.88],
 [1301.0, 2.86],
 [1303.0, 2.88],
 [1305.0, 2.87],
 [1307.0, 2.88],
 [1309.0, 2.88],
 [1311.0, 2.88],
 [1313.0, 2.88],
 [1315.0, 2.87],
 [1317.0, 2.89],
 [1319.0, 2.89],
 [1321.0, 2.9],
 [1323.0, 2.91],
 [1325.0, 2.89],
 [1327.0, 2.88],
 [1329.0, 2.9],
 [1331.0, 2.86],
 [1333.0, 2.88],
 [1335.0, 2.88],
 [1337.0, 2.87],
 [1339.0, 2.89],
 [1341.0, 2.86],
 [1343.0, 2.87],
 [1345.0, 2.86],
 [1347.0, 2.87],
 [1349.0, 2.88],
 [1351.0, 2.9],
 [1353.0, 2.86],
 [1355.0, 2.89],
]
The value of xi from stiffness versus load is 50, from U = 0.0100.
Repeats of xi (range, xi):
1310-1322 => 25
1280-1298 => 10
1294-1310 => 25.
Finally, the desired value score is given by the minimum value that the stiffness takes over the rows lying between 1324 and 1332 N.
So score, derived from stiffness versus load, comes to 2.86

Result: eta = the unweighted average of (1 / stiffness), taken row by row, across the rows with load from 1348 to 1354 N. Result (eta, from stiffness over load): 0.347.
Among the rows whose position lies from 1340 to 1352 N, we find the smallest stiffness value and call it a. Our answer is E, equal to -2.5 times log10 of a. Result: -1.14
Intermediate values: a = 2.86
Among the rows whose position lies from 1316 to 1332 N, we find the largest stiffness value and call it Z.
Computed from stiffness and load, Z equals 2.91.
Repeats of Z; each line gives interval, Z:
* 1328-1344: 2.9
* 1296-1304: 2.89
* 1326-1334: 2.9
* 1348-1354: 2.9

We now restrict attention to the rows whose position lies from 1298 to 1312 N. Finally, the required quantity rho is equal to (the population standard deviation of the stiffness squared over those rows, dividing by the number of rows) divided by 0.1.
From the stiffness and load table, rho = 0.42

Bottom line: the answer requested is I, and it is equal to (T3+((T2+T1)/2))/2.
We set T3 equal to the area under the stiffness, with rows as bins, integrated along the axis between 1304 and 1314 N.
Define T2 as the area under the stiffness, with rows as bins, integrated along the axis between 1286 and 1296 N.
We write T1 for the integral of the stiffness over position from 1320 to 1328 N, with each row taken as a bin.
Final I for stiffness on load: 27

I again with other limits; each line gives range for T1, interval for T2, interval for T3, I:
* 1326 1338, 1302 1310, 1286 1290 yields 20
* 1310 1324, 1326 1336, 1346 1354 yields 29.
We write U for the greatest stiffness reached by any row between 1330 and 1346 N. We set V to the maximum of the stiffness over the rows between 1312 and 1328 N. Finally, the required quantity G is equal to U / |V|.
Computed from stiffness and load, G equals 0.99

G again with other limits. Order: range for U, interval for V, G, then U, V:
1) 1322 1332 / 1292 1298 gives 1.00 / 2.91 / 2.91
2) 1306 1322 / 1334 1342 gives 1.00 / 2.9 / 2.89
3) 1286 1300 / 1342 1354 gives 1.00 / 2.91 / 2.9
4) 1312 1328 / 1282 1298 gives 1.00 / 2.91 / 2.91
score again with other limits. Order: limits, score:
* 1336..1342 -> 2.86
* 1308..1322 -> 2.87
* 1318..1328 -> 2.88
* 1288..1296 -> 2.87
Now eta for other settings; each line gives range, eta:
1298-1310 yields 0.348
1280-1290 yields 0.352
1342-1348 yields 0.349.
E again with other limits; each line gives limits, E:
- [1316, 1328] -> -1.15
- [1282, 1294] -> -1.13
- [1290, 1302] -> -1.14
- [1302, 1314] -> -1.14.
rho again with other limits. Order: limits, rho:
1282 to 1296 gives 1.47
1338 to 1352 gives 0.81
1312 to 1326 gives 0.69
